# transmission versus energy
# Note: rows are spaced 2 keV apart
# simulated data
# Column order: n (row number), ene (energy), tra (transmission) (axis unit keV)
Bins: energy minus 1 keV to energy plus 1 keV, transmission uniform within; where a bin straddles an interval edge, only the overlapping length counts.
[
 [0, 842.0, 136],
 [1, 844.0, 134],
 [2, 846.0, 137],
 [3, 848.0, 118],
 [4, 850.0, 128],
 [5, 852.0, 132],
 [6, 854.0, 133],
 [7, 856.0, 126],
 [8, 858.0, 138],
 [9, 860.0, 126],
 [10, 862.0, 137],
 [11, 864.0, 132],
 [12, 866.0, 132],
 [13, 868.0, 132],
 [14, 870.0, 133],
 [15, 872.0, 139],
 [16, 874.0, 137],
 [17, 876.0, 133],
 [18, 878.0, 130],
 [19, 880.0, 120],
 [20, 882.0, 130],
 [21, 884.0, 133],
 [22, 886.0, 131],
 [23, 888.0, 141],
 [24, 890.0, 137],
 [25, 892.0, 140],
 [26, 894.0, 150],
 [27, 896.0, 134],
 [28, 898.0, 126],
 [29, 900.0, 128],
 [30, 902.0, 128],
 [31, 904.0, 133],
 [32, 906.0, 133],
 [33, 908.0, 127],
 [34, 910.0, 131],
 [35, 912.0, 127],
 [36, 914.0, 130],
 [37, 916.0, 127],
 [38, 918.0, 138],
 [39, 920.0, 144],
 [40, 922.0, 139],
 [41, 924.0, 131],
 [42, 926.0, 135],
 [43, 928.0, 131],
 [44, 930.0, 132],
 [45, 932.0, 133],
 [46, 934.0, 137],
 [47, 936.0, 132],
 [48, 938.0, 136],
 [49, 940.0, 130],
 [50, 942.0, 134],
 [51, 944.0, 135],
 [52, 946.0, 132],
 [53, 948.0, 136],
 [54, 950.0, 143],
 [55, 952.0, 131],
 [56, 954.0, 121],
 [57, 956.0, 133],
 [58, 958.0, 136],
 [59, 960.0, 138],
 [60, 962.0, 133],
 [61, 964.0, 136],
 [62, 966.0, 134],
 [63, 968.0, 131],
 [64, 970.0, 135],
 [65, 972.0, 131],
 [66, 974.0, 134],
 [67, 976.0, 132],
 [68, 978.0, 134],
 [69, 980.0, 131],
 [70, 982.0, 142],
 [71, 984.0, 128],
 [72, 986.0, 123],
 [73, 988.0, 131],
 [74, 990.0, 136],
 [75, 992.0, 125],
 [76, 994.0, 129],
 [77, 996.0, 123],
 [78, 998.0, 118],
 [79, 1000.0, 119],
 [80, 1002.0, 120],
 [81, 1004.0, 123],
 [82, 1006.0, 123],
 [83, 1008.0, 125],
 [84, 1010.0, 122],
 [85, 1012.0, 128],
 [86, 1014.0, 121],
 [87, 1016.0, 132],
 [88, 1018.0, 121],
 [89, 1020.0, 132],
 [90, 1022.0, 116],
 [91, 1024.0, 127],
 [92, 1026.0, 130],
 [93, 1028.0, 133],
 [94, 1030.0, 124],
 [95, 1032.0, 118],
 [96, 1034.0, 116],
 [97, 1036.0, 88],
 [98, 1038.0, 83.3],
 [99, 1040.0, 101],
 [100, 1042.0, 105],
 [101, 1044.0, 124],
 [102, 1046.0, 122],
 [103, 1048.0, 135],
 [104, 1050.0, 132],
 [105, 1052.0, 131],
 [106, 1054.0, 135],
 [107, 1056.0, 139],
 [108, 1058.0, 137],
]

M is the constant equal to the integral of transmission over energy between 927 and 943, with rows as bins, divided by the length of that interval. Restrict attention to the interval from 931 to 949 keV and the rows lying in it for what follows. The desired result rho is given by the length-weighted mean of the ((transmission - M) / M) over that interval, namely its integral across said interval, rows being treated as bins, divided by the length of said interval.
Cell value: 0.006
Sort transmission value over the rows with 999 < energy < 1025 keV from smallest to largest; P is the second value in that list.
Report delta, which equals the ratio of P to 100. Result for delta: 1.19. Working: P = 119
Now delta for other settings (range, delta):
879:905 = 1.26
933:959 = 1.30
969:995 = 1.25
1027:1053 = 0.88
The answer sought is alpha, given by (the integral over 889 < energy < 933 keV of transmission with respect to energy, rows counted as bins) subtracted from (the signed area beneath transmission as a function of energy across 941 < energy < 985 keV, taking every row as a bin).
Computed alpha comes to 12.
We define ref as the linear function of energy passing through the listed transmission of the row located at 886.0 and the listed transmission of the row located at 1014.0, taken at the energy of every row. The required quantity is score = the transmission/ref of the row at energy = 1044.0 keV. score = 1.05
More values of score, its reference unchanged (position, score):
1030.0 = 1.04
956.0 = 1.06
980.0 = 1.06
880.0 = 0.91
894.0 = 1.15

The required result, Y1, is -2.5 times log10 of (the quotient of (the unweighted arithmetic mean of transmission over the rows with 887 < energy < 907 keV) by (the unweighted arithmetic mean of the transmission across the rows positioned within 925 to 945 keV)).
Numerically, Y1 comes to -0.012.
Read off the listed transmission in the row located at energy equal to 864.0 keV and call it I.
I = 132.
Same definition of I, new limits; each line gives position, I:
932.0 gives 133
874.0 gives 137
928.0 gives 131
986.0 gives 123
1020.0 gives 132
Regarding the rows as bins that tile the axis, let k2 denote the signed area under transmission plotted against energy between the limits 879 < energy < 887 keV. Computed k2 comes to 1028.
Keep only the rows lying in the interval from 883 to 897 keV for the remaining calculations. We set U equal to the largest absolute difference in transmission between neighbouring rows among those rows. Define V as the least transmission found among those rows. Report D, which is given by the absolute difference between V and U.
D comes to 115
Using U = 16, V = 131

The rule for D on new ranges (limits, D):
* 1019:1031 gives 100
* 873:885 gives 110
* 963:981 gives 127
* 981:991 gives 109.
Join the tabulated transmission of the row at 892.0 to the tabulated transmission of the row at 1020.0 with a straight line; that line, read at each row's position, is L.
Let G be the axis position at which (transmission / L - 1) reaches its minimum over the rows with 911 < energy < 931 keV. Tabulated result 912.0 keV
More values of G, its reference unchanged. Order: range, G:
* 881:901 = 898.0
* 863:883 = 880.0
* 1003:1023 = 1022.0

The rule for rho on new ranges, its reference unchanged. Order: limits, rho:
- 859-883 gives -0.010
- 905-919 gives -0.020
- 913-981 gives 0.004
